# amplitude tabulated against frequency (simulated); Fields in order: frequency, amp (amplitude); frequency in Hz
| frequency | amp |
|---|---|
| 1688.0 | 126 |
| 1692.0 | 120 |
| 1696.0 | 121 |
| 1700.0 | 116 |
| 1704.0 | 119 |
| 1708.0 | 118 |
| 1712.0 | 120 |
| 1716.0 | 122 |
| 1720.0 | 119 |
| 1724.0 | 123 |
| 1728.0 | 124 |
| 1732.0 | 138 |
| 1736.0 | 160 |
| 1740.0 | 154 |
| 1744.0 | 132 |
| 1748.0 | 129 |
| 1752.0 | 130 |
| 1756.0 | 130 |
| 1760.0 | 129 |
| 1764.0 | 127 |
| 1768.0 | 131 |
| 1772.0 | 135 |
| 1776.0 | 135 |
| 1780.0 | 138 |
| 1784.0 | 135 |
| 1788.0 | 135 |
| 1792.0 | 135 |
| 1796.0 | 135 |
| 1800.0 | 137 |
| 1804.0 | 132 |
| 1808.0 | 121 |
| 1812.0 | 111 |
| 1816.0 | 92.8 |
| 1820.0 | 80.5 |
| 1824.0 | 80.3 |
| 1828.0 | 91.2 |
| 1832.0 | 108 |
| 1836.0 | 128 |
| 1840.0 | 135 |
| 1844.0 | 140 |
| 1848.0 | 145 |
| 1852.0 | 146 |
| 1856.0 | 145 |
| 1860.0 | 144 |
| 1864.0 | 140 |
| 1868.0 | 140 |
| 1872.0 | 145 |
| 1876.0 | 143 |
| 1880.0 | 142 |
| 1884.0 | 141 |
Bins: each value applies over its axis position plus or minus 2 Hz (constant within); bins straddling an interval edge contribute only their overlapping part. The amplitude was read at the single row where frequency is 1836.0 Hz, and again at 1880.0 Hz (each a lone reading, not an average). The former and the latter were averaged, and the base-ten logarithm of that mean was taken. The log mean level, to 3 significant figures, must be 2.13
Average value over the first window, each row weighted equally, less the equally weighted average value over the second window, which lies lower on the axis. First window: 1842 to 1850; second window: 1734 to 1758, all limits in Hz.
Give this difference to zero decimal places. 3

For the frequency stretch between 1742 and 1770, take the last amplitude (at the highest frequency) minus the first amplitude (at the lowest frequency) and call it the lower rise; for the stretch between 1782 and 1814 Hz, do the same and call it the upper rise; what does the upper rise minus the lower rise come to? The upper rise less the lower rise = -23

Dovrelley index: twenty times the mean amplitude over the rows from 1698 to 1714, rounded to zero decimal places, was 2365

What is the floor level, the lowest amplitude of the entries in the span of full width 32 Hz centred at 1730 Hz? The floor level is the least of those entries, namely 119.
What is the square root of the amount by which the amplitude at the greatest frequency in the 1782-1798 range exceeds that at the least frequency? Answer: 0.0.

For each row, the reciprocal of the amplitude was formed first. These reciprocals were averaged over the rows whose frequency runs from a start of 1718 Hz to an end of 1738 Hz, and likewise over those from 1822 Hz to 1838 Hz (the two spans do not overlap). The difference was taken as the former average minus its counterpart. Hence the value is -0.0025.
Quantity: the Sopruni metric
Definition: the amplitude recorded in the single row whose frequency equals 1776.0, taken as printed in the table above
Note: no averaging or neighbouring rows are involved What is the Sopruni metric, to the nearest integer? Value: 135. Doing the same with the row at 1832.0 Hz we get 108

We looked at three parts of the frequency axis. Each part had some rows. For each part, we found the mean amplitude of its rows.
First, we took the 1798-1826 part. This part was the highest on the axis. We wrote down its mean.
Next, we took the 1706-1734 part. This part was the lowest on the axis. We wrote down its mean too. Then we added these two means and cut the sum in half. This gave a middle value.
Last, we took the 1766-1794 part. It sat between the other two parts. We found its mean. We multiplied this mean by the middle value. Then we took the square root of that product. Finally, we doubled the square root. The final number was 250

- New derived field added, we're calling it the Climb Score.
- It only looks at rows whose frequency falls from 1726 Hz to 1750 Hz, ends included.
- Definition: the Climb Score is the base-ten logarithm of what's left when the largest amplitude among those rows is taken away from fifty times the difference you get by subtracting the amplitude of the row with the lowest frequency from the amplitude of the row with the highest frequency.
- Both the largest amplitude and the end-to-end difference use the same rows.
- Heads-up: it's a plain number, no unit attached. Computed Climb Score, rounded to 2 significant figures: 2.0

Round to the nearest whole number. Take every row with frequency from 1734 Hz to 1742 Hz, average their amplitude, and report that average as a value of 157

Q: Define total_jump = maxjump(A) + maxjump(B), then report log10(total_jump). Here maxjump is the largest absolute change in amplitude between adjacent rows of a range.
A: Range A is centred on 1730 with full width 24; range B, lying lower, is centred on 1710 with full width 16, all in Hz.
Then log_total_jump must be 1.38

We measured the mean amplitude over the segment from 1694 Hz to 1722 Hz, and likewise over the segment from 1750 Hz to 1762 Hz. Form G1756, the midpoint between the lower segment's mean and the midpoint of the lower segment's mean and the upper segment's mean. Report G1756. 122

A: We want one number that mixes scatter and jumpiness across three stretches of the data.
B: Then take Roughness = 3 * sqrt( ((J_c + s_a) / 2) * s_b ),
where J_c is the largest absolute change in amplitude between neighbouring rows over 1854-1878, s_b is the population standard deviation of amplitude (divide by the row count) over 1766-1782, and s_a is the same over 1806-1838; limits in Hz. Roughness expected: 15.7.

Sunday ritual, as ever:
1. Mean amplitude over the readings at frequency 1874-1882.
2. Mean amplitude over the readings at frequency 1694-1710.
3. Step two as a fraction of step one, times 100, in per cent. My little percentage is 83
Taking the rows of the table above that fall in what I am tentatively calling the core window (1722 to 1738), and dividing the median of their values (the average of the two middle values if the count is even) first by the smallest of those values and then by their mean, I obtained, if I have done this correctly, 0.0078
